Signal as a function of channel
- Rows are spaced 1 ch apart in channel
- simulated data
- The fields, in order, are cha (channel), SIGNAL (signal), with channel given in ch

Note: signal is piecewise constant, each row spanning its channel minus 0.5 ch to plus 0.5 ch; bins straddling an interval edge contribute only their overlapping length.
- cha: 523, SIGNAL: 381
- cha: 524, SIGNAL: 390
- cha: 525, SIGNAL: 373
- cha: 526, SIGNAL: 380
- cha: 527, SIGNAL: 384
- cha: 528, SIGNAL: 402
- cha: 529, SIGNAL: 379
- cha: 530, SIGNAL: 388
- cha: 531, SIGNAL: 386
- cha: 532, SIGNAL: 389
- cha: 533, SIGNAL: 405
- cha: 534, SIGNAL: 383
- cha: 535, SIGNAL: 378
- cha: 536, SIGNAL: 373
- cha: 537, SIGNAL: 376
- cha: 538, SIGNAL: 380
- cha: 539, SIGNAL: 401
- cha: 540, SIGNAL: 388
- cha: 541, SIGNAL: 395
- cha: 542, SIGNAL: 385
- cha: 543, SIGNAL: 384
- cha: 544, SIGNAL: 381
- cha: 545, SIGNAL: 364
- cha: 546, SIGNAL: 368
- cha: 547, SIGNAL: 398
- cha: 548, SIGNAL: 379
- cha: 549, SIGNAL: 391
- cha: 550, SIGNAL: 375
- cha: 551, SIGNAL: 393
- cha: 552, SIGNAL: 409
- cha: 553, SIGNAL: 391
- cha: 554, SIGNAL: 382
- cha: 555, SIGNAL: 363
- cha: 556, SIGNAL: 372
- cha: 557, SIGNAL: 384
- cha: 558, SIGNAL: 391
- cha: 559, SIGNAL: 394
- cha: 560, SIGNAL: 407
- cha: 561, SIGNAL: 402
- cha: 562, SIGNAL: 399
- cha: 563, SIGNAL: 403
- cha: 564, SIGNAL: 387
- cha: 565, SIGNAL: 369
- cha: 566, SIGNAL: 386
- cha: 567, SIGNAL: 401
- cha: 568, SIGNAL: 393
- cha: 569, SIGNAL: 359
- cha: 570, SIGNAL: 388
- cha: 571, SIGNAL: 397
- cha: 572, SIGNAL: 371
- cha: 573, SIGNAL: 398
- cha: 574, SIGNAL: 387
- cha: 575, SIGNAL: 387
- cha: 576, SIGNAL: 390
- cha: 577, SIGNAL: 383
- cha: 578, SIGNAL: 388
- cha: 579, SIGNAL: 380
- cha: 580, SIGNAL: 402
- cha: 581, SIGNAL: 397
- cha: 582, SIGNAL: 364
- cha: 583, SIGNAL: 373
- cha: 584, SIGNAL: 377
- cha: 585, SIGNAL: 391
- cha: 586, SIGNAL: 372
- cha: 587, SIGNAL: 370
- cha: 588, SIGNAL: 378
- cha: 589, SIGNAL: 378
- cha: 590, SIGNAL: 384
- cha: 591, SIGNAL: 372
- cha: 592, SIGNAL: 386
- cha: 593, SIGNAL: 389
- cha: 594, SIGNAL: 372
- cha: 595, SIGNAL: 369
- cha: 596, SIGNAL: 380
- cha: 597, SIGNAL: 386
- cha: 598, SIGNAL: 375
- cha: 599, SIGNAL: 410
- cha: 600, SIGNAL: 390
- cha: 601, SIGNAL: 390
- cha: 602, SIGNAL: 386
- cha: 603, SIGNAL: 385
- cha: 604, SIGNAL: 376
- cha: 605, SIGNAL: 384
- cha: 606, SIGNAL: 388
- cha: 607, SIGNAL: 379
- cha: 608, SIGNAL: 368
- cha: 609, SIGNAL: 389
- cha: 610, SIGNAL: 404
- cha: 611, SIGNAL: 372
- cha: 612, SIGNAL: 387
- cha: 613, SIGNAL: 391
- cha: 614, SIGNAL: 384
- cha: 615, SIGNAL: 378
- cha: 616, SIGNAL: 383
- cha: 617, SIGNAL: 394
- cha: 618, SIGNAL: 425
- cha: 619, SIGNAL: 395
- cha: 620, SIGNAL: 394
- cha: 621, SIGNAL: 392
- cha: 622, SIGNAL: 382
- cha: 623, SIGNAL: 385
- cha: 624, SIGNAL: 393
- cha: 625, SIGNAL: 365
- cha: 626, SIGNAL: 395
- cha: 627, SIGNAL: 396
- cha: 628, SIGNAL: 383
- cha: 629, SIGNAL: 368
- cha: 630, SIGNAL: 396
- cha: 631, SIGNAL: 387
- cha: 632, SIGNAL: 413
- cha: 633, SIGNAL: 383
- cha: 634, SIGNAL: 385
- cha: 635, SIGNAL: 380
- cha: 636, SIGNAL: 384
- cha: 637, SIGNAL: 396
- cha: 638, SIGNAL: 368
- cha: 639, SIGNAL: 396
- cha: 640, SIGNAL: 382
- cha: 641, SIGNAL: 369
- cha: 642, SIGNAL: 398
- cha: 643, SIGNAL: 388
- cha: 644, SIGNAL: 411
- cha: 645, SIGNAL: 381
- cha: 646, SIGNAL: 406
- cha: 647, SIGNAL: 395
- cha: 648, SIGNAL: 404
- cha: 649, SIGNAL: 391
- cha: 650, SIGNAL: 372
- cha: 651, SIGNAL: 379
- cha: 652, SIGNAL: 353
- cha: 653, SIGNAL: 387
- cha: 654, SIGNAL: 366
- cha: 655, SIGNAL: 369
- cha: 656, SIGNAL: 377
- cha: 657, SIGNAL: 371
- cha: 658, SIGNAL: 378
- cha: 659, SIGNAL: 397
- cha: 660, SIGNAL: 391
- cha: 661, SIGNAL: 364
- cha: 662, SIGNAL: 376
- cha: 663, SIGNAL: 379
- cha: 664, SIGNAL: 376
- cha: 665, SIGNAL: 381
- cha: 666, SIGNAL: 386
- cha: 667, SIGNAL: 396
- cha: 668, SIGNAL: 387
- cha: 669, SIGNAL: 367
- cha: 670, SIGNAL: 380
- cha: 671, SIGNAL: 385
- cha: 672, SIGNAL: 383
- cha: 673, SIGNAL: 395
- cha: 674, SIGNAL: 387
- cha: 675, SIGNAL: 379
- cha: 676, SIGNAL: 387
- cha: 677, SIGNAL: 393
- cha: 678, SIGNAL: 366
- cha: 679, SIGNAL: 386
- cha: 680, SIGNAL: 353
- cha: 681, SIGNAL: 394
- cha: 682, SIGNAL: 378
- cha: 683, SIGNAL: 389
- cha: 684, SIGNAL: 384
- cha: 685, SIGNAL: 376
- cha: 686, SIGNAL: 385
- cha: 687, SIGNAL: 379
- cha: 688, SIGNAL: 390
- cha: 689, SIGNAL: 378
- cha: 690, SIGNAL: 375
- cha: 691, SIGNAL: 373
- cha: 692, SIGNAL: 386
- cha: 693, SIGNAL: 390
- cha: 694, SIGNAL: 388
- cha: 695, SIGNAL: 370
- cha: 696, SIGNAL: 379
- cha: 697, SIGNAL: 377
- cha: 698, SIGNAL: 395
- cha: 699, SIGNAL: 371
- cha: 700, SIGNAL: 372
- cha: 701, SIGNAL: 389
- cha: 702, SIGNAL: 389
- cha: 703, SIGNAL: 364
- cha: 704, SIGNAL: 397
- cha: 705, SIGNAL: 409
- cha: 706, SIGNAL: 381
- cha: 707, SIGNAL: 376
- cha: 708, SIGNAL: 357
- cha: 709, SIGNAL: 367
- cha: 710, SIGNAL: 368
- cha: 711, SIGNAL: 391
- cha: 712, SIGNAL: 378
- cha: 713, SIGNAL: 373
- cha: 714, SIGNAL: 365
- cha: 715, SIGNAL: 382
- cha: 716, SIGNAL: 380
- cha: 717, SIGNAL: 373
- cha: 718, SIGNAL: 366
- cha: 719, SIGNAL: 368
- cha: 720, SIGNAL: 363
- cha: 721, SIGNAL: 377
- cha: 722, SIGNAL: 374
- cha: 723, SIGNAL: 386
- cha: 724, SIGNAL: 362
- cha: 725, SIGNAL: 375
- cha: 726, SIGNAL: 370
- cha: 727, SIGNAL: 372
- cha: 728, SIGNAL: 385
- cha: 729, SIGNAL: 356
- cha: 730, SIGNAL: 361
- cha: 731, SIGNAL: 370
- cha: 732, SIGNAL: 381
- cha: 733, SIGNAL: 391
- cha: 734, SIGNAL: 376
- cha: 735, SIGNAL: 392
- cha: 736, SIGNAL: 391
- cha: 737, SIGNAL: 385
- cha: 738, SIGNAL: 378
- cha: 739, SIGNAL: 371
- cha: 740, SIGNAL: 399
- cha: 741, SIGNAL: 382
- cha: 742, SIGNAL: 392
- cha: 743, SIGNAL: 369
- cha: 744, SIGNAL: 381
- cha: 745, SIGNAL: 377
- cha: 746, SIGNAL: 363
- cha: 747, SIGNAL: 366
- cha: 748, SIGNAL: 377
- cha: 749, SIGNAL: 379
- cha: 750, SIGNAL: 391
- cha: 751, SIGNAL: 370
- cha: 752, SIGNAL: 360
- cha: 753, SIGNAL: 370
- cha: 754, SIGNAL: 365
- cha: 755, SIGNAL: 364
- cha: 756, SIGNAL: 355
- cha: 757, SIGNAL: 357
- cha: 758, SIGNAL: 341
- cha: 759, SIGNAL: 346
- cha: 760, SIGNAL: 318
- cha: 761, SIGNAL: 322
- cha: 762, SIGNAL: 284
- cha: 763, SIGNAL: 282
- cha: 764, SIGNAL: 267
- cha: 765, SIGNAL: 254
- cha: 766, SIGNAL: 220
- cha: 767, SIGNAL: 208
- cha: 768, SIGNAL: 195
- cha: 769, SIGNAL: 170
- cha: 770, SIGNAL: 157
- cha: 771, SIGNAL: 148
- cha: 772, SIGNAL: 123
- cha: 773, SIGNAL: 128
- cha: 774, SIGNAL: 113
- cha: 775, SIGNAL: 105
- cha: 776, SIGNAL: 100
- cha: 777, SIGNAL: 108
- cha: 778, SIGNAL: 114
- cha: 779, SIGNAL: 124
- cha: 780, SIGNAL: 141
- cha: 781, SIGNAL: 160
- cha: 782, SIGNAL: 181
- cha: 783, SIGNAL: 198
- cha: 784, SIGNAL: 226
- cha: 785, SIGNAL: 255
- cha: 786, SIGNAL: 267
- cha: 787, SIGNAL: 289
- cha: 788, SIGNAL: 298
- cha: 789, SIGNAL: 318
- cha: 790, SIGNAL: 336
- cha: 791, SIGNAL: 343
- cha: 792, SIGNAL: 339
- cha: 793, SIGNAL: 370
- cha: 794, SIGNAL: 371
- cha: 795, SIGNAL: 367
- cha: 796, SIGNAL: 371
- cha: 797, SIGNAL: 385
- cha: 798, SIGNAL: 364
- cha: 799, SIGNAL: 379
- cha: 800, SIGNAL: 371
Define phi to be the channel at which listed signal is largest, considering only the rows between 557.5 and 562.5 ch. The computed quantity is 560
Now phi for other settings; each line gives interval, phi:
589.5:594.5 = 593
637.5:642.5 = 642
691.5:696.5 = 693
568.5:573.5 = 573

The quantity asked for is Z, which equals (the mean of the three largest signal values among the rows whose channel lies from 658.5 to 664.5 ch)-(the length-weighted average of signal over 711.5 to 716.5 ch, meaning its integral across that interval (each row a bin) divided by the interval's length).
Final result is 13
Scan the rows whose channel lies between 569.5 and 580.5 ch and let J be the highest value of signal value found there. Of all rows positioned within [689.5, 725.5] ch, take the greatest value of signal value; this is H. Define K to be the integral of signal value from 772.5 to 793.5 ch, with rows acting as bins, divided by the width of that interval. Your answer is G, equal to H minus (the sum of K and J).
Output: -208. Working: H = 409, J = 402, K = 215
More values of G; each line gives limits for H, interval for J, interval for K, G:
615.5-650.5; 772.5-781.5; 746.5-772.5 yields -31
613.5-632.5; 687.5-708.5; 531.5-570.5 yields -370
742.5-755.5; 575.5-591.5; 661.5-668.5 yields -394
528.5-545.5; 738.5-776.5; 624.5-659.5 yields -379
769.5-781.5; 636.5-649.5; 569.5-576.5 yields -639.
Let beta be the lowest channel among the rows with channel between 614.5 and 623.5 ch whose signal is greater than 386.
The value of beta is 617 ch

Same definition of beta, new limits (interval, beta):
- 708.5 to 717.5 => 711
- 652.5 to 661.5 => 653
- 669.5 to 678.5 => 673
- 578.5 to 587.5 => 580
